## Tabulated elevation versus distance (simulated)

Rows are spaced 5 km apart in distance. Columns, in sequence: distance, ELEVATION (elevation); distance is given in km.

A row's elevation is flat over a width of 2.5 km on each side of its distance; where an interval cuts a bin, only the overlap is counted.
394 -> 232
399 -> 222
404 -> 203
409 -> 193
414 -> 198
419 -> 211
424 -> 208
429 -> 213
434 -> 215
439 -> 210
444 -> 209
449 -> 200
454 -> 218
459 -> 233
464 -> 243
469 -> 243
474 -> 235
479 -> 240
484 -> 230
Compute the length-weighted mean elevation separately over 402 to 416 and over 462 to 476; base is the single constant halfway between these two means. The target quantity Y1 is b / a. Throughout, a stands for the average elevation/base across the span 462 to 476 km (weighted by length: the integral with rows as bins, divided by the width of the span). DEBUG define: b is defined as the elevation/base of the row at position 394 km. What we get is 0.96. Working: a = 1.10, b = 1.06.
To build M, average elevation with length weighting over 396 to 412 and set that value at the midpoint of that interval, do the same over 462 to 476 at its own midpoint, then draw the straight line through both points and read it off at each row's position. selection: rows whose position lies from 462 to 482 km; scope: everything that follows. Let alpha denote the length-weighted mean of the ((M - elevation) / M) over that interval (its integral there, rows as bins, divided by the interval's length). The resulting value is 0.008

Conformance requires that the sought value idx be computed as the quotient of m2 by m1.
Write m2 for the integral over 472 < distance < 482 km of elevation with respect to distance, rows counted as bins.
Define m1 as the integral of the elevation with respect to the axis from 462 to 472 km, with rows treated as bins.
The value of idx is 0.98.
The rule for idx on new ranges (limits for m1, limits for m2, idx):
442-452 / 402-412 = 0.96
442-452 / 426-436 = 1.04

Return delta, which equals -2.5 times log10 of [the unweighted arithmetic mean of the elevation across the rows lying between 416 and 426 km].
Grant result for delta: -5.80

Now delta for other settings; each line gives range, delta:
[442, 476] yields -5.88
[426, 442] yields -5.82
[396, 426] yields -5.78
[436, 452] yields -5.79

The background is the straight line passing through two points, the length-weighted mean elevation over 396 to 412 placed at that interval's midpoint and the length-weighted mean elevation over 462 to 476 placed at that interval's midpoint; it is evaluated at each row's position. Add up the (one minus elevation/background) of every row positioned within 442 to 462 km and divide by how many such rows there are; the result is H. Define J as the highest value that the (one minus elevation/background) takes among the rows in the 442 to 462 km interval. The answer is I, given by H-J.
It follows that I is -0.060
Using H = 0.071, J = 0.130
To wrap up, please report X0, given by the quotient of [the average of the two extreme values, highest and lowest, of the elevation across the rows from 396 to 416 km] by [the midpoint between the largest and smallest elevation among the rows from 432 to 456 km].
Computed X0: 0.99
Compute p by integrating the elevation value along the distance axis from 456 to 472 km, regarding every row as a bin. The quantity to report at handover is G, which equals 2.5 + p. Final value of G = 3824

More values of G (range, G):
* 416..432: 3369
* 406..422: 3218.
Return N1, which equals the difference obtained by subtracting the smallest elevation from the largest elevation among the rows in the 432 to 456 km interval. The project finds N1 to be 18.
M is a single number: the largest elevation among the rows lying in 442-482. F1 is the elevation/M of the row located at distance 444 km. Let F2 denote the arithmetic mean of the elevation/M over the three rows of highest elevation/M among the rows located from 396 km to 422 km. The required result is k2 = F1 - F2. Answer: -0.01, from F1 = 0.86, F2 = 0.872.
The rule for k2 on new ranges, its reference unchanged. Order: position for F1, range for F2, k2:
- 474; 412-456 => 0.08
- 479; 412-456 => 0.10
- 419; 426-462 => -0.05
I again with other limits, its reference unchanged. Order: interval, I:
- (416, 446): -0.037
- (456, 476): -0.031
